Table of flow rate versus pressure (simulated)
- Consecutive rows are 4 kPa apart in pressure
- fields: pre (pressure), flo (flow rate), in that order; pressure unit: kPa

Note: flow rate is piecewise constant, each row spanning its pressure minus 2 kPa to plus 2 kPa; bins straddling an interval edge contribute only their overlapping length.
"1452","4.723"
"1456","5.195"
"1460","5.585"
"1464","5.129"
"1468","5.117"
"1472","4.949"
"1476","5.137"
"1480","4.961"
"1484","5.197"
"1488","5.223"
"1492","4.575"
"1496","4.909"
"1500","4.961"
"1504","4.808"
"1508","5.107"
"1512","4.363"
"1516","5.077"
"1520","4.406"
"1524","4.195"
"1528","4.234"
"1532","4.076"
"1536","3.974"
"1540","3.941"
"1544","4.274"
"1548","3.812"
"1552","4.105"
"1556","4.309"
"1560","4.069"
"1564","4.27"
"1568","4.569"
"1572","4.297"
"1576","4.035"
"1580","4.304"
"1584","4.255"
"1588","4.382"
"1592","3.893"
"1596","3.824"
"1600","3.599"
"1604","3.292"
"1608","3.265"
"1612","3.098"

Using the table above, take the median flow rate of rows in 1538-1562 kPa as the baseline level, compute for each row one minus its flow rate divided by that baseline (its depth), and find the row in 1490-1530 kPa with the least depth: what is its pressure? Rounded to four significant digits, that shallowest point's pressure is 1508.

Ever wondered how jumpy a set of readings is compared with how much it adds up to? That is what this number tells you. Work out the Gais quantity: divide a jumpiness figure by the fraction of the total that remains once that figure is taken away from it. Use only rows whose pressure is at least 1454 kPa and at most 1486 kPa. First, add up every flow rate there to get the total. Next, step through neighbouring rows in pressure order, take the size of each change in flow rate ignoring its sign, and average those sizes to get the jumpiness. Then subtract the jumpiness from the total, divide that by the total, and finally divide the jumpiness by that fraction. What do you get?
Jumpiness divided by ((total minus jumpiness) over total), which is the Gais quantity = 0.23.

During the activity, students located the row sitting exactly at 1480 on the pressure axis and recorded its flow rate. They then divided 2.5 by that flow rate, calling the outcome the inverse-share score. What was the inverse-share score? 0.50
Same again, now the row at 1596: 0.65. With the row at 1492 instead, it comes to 0.55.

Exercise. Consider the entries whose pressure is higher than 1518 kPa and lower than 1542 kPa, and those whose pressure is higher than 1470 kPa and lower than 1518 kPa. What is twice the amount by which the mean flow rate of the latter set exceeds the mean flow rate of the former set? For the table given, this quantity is 1.6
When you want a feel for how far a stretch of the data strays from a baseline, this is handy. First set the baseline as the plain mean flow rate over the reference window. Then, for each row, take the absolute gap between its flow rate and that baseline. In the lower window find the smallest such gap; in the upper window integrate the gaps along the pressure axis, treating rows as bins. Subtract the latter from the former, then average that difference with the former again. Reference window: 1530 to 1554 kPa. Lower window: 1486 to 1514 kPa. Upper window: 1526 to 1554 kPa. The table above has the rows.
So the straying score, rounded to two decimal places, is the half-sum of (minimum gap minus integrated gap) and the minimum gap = -1.53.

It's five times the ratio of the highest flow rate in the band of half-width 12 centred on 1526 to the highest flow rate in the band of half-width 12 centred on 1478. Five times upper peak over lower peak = 4.86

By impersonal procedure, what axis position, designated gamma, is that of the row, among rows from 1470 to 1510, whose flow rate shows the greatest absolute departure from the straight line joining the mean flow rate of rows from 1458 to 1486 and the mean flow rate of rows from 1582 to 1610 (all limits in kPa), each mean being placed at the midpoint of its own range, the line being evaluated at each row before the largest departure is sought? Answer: 1492 kPa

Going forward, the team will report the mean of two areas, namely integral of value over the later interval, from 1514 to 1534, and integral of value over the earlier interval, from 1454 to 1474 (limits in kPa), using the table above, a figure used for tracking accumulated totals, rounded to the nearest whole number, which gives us 96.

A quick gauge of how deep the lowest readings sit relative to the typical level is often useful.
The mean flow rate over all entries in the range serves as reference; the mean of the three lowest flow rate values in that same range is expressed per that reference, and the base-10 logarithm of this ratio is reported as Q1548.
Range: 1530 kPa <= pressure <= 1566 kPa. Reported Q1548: -0.0199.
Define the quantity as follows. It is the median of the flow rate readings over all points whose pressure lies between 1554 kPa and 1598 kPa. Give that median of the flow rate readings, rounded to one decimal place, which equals 4.3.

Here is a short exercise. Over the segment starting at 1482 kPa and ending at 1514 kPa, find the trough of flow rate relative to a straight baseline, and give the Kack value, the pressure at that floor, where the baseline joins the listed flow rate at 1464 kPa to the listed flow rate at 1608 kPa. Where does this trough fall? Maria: 1492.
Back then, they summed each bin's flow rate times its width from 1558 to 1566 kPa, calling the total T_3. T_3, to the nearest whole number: 33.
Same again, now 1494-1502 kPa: 39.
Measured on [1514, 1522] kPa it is 38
